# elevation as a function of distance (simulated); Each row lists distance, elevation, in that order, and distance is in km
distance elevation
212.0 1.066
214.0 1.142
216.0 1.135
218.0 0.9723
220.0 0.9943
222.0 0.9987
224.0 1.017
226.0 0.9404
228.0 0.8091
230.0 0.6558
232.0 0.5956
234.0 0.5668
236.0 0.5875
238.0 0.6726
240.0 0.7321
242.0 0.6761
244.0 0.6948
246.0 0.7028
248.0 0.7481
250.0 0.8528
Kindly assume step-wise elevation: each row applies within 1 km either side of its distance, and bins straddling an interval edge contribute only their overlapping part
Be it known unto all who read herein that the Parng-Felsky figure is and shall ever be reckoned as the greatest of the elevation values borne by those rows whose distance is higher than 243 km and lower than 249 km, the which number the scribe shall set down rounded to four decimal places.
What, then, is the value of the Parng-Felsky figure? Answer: 0.7481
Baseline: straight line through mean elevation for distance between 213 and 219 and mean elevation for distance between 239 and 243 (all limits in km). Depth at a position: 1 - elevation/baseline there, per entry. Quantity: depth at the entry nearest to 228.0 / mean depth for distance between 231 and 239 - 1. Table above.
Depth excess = -0.6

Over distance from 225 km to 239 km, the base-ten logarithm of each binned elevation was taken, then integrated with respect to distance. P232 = -2.4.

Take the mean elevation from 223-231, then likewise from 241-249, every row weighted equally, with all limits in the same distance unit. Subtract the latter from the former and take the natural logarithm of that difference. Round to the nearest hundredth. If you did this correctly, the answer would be -1.90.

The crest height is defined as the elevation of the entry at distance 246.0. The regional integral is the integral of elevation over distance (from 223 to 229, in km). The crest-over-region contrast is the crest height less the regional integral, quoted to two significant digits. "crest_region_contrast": -4.8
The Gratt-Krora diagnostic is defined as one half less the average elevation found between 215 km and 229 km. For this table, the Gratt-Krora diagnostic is -0.481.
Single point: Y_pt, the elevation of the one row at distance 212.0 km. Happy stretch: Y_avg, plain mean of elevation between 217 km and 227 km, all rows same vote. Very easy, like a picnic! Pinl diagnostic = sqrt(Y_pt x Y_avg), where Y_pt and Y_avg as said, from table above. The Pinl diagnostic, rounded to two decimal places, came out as 1.02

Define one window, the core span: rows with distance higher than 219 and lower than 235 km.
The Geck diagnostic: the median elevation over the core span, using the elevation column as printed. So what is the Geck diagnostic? 0.87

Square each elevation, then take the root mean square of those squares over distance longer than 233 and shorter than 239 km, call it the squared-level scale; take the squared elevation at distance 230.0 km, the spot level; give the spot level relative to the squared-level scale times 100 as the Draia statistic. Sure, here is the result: 114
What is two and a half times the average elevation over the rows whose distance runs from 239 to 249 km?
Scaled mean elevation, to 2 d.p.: 1.78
